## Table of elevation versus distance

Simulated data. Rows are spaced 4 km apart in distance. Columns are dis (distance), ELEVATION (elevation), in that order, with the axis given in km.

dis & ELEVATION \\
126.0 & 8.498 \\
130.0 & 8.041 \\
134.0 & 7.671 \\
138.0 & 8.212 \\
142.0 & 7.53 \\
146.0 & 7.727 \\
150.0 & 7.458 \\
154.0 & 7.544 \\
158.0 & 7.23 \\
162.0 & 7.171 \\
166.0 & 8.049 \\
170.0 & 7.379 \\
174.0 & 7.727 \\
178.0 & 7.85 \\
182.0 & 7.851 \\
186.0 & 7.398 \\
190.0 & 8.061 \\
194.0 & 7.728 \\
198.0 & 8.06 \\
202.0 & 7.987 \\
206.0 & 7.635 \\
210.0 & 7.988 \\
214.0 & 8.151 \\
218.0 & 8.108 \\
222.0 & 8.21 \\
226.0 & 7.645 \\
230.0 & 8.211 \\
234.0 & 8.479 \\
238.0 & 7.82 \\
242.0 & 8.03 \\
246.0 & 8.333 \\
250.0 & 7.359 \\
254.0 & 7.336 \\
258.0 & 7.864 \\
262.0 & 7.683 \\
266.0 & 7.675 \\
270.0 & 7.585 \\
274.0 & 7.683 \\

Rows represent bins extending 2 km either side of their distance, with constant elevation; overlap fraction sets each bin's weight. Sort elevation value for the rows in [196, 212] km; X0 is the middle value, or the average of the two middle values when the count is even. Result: 7.99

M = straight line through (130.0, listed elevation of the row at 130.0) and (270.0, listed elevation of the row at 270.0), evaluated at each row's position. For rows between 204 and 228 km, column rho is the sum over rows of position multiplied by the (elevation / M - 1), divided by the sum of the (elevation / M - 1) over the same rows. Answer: 217.9 km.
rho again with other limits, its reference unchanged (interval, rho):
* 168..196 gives 176.1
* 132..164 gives 152.6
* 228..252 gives 236.2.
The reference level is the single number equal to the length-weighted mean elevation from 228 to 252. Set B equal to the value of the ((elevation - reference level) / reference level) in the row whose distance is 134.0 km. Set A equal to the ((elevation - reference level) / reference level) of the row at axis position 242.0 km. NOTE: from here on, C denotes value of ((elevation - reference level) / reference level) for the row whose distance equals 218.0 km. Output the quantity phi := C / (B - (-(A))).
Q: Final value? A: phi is -0.18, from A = -0.001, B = -0.046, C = 0.01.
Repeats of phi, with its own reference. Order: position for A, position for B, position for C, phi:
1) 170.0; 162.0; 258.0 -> 0.11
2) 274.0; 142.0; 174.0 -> 0.36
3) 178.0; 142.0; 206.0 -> 0.58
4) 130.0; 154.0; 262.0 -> 0.72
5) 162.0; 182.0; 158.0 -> 0.77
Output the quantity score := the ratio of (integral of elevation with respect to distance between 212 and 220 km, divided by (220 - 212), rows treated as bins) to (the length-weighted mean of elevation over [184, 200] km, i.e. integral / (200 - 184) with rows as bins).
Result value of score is 1.04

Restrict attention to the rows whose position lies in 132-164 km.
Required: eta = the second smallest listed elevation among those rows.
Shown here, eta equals 7.23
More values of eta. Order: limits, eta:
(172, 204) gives 7.727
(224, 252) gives 7.645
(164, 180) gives 7.727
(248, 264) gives 7.359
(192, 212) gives 7.728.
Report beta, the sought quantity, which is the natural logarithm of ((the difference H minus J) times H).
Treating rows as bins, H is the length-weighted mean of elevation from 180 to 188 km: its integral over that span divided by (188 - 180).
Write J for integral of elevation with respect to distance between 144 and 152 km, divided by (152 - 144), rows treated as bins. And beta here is -1.4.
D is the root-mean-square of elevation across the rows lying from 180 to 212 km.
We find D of 7.84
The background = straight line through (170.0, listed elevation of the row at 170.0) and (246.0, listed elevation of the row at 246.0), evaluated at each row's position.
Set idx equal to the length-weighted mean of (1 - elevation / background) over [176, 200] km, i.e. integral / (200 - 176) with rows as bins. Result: -0.03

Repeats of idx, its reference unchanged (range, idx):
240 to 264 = 0.08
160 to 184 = -0.04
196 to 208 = -0.01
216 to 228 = 0.01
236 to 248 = 0.03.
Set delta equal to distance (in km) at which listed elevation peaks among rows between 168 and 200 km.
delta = 190.0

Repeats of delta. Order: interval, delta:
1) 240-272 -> 246.0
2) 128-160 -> 138.0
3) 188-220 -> 214.0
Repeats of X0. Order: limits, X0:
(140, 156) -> 7.54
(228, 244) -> 8.12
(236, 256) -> 7.82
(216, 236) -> 8.21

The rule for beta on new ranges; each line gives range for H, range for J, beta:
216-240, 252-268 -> 1.3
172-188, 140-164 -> 0.7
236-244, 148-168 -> 1.2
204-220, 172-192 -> 0.4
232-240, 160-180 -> 1.4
